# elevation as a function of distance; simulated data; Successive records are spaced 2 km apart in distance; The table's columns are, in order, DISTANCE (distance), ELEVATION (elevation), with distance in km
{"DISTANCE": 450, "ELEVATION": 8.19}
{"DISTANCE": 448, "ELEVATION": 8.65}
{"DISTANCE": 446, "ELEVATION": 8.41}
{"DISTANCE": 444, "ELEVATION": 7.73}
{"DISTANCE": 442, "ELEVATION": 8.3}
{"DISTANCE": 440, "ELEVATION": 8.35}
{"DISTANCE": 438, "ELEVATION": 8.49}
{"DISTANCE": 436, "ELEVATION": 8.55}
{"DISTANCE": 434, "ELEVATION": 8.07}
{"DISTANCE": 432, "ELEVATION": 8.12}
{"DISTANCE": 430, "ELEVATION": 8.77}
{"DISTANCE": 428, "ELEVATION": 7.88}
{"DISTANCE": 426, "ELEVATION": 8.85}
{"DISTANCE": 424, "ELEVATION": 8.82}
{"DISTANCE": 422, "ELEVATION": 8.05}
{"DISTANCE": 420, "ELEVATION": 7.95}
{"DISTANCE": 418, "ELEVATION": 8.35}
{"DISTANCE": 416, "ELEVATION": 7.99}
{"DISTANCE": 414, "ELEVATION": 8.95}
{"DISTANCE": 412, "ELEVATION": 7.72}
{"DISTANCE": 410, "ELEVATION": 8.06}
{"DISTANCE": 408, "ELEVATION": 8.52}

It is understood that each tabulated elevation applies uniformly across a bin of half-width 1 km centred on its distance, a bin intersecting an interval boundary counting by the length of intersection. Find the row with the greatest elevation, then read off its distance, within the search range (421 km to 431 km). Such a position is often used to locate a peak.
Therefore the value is 426 km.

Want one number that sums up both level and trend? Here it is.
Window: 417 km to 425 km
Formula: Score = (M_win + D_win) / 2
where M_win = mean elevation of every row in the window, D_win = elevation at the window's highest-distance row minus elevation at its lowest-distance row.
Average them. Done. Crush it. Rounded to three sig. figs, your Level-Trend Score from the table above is 4.38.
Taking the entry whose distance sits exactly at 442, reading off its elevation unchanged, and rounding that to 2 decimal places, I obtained 8.30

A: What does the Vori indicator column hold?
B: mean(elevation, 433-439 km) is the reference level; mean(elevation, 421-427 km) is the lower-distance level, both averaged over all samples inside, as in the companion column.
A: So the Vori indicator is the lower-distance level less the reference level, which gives 0.20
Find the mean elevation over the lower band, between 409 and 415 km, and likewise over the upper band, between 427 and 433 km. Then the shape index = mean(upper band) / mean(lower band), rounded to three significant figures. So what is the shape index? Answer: 1.00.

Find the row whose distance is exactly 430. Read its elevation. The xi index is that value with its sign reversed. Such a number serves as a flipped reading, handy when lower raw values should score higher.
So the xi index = -8.77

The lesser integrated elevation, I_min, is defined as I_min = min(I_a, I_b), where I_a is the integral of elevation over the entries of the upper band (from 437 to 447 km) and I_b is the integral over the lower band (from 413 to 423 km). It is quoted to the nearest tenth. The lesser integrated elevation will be 82.6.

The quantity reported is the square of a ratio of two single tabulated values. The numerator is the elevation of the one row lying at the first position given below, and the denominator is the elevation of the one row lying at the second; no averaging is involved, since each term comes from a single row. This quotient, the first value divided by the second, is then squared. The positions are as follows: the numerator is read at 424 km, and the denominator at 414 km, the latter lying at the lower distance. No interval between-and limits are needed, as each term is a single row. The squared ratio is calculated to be 0.97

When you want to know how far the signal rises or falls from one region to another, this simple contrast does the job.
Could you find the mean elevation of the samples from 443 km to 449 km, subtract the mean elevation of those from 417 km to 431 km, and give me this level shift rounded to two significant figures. -0.12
